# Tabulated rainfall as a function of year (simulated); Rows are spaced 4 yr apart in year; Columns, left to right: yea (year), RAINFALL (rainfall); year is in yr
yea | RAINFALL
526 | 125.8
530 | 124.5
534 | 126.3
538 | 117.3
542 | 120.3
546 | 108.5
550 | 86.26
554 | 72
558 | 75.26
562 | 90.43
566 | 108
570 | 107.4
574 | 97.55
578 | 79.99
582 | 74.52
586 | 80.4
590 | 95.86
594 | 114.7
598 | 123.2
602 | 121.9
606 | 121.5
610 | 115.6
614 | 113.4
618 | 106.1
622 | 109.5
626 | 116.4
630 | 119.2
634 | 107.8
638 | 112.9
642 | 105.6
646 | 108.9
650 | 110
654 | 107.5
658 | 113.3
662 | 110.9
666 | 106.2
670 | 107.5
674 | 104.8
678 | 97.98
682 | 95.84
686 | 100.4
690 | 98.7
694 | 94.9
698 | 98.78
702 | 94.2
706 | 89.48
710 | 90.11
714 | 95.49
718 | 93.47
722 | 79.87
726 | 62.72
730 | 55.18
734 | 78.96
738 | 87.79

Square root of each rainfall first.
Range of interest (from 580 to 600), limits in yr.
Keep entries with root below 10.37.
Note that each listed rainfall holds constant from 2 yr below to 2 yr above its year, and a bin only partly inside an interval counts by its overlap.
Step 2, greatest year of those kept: 590 yr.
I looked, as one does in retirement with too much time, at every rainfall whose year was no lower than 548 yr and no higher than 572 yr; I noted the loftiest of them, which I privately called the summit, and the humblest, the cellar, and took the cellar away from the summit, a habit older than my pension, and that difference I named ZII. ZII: 36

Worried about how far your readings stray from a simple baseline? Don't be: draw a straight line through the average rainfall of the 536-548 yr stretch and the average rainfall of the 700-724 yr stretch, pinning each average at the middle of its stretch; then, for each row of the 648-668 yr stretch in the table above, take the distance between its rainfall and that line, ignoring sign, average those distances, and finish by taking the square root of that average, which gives 3.4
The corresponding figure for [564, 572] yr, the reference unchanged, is 2.0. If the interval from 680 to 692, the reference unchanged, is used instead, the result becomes 2.0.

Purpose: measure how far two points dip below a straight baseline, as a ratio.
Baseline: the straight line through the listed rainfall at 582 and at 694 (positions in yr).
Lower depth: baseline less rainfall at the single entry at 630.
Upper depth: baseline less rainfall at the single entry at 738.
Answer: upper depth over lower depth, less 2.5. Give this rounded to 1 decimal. -2.9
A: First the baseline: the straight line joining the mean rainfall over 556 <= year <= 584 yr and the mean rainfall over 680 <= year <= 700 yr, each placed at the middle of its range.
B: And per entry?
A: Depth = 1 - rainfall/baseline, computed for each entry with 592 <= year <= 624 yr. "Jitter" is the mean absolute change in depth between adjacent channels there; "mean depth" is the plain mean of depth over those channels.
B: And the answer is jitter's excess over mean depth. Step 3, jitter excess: 0.29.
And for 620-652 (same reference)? 0.23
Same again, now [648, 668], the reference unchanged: 0.19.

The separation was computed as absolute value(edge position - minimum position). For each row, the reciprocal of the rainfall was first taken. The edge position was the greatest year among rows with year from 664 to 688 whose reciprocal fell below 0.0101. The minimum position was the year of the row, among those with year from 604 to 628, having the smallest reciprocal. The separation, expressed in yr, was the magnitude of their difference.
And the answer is 80 yr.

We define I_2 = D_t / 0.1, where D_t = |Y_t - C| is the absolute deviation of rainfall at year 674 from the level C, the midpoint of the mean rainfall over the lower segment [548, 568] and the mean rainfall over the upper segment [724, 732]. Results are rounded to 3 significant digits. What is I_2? 321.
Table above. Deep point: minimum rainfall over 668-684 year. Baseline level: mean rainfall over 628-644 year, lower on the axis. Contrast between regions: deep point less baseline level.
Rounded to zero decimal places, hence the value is -16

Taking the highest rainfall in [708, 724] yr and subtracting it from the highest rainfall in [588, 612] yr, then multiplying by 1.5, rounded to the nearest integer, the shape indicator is 42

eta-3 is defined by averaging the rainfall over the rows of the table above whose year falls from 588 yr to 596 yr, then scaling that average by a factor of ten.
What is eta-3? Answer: 1053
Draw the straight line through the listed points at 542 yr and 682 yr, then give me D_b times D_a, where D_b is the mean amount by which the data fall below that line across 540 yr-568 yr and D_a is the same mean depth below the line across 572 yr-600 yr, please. 415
